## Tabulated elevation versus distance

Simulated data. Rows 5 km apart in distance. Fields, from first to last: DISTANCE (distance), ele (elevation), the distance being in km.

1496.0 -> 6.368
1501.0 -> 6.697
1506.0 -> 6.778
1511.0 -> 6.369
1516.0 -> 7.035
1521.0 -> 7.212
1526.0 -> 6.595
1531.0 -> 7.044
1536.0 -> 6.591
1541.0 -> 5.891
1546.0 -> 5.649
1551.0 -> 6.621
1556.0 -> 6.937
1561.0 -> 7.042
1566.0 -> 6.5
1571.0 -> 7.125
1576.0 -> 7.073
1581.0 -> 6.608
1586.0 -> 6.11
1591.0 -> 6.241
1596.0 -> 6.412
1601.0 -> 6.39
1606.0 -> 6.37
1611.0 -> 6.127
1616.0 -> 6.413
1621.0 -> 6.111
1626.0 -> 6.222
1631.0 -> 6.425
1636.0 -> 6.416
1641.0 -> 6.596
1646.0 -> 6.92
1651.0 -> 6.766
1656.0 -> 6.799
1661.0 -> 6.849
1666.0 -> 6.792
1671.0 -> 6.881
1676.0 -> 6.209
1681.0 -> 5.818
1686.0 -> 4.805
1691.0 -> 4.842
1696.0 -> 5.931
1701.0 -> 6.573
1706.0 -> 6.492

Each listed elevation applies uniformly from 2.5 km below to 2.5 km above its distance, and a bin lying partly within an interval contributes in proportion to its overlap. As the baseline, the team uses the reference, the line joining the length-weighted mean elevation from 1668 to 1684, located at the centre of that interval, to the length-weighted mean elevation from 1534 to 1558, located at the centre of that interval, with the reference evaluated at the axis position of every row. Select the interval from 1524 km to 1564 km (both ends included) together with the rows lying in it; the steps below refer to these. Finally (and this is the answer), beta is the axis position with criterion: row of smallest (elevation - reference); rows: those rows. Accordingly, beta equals 1546.0 km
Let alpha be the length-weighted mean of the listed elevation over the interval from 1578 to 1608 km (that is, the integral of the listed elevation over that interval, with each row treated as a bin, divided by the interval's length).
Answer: 6.37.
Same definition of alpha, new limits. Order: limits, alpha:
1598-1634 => 6.30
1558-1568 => 6.79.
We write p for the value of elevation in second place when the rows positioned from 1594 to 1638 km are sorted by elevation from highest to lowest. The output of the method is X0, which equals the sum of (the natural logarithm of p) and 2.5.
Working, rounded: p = 6.416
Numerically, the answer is 4.36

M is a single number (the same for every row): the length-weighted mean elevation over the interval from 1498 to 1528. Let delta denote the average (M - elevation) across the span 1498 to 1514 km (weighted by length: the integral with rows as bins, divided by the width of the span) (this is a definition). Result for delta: 0.2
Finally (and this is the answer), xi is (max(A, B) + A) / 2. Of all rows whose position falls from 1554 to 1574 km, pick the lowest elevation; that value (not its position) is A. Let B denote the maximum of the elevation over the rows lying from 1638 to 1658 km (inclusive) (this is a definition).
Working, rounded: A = 6.5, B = 6.92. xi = 6.71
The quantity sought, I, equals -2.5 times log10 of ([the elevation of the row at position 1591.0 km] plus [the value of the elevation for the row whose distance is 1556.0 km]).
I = -2.80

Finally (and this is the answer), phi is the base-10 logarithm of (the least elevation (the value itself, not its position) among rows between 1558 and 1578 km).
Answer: 0.813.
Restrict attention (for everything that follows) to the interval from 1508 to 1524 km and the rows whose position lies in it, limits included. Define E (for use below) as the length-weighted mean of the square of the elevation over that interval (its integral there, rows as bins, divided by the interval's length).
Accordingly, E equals 47.2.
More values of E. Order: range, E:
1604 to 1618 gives 39.7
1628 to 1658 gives 44.2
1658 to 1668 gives 46.5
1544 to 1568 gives 43.4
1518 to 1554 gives 42.9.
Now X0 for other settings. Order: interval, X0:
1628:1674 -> 4.43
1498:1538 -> 4.45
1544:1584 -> 4.46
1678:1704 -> 4.28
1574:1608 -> 4.39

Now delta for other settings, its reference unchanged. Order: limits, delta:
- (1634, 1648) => 0.1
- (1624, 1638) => 0.4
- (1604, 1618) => 0.5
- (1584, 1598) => 0.5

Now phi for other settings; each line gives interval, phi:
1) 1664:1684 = 0.765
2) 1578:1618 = 0.786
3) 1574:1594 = 0.786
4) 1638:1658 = 0.819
